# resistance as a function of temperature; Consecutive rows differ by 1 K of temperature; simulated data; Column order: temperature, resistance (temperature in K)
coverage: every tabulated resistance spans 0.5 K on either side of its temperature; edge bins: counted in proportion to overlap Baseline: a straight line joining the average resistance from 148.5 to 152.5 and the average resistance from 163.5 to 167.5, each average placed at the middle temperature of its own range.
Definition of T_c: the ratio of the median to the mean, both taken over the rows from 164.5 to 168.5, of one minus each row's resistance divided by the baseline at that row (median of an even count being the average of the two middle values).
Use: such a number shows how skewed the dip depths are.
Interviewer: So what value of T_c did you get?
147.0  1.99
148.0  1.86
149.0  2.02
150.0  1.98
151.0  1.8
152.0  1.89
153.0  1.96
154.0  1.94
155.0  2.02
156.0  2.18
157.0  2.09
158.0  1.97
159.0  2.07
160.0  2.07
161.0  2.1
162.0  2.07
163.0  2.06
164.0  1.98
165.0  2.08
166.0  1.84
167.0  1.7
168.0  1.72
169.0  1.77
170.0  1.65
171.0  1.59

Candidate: 1.85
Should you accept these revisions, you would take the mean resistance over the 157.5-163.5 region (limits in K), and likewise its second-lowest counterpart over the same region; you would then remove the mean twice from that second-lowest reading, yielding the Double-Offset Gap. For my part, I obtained -2.05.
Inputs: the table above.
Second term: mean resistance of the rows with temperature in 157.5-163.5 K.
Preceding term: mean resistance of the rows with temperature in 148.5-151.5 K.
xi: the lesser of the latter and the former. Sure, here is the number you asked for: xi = 1.93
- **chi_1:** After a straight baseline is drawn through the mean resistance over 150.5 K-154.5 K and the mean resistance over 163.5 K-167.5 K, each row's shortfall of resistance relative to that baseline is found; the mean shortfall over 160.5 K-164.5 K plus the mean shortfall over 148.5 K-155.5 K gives -0.20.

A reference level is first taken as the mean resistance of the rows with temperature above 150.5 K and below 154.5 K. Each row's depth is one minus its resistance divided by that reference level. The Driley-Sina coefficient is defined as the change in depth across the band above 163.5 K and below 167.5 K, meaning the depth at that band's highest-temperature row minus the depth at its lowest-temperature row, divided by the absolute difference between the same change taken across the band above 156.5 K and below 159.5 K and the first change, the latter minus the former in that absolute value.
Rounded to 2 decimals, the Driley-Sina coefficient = 1.08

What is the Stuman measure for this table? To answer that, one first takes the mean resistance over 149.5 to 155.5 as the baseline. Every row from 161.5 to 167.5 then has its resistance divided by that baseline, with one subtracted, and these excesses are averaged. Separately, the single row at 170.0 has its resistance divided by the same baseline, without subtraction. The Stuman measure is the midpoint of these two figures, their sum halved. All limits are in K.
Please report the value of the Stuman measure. 0.43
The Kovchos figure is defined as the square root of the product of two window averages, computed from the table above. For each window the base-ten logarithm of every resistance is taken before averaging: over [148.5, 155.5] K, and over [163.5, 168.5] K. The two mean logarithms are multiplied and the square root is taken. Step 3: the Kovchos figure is 0.28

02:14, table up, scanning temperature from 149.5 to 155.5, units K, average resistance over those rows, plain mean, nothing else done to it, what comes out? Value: 1.93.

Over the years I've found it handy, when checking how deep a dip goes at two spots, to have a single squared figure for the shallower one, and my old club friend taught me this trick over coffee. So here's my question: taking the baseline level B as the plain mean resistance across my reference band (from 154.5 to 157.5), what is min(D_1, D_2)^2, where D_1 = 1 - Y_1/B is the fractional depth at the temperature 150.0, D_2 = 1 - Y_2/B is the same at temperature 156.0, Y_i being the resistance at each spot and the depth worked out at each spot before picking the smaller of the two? 0.0016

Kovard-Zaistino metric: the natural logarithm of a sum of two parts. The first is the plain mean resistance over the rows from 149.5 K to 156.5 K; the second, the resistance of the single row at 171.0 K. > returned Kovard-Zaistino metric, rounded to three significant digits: 1.27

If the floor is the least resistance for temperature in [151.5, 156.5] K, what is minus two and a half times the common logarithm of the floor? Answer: -0.69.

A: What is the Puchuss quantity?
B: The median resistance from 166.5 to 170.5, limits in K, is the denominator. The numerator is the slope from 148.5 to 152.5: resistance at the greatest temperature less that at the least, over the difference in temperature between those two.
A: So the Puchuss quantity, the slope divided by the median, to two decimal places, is -0.03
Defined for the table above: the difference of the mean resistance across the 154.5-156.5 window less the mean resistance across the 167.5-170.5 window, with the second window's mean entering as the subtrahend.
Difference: 0.4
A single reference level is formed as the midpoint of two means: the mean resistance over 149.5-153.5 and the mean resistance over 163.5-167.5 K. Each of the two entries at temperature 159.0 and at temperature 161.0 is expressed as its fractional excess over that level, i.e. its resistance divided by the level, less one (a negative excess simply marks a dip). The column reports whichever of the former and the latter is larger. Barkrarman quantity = 0.103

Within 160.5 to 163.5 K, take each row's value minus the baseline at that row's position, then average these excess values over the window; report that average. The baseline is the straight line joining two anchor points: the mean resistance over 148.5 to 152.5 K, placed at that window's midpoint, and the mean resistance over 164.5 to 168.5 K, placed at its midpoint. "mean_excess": 0.217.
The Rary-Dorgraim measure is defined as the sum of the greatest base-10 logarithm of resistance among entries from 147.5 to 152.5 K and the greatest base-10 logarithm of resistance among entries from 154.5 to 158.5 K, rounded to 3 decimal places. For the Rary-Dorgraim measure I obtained 0.644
